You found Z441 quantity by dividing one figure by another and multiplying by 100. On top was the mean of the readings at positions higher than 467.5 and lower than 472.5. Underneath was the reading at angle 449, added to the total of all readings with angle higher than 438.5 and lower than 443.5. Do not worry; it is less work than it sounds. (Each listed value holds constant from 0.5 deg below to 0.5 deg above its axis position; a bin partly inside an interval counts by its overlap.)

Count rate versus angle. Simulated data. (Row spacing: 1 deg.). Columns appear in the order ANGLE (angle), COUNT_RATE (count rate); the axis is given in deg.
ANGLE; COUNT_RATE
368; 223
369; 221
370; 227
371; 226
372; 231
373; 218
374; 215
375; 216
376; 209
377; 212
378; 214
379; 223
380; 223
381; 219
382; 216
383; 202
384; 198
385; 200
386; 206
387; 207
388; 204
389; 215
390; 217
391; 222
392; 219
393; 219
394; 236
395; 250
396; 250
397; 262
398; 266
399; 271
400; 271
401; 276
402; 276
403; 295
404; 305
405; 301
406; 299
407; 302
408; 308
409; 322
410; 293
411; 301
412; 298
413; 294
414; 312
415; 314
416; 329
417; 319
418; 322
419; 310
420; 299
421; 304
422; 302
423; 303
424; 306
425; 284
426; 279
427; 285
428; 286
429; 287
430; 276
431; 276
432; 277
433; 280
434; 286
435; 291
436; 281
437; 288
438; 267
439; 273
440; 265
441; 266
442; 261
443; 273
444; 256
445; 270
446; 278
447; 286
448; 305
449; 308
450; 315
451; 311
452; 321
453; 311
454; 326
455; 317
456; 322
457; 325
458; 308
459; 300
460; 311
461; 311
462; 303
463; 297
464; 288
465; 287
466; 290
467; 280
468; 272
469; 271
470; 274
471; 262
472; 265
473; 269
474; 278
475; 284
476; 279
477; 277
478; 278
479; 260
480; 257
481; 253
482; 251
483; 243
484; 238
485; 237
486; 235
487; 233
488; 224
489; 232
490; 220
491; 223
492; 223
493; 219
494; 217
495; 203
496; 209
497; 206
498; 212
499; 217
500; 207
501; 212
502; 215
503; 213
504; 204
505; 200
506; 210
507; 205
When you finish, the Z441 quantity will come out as 16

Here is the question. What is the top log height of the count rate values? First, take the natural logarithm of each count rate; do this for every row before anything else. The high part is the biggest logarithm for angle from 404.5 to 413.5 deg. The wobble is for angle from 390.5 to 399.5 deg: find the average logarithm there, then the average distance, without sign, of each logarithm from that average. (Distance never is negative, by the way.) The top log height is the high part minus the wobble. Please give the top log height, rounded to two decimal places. 5.70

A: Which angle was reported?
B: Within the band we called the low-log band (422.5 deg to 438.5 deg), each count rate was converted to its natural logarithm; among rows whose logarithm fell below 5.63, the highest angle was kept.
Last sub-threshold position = 438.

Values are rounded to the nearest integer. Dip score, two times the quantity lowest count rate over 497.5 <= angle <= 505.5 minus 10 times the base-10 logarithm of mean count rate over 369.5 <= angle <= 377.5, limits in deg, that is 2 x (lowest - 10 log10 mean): 353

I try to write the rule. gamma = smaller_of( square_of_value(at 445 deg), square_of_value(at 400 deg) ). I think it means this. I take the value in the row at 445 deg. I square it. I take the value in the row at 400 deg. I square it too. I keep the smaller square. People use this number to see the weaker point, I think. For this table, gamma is 72900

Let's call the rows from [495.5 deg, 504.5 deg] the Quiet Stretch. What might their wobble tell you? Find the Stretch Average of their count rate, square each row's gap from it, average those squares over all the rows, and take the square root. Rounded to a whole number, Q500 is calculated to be 4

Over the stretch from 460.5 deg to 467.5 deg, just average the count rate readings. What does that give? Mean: 294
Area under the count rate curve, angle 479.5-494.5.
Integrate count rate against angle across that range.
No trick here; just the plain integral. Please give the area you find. 3505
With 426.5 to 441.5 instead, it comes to 4184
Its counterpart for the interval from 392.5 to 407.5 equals 4079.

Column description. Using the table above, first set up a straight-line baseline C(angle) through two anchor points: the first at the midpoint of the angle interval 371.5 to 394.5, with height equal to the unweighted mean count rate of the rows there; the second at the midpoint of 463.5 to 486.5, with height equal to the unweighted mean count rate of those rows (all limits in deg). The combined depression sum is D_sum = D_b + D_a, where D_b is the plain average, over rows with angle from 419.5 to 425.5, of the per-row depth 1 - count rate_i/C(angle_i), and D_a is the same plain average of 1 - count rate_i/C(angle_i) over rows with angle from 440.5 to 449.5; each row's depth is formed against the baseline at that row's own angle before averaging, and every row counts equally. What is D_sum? -0.38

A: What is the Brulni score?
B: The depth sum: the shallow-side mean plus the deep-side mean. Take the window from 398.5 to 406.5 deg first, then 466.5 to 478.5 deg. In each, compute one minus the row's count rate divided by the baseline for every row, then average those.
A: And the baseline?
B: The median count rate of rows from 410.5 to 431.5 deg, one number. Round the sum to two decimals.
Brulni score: 0.14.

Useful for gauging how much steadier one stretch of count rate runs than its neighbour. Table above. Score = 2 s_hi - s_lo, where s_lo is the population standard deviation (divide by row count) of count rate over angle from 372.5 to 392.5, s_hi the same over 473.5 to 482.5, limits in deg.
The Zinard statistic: 17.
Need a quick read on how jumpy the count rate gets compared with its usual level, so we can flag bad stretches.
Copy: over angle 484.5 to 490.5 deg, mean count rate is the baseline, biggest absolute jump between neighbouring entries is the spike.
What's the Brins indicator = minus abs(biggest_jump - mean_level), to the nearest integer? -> -218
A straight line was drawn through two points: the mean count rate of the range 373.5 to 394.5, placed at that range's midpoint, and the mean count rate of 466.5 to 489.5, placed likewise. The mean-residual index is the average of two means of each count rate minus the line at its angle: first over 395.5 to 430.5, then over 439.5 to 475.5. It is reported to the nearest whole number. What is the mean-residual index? 54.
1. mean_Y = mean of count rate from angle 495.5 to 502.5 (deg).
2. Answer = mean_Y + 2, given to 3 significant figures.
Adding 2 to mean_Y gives 213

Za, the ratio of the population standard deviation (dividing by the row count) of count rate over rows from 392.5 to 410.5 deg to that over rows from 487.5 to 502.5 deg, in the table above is 3.5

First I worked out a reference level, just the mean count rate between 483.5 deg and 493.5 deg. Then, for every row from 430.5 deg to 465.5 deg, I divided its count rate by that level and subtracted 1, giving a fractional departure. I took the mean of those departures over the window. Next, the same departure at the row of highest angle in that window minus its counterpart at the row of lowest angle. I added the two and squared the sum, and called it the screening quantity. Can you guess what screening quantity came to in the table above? 0.11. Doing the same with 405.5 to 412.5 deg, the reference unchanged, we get 0.10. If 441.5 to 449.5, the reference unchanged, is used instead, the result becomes 0.18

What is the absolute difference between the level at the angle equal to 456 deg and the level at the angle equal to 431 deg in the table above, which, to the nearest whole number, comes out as 46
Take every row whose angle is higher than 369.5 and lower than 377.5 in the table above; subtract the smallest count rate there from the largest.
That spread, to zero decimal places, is 22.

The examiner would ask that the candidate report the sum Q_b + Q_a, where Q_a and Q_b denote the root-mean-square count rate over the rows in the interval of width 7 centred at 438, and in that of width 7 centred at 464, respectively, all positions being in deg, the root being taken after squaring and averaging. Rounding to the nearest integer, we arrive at 570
